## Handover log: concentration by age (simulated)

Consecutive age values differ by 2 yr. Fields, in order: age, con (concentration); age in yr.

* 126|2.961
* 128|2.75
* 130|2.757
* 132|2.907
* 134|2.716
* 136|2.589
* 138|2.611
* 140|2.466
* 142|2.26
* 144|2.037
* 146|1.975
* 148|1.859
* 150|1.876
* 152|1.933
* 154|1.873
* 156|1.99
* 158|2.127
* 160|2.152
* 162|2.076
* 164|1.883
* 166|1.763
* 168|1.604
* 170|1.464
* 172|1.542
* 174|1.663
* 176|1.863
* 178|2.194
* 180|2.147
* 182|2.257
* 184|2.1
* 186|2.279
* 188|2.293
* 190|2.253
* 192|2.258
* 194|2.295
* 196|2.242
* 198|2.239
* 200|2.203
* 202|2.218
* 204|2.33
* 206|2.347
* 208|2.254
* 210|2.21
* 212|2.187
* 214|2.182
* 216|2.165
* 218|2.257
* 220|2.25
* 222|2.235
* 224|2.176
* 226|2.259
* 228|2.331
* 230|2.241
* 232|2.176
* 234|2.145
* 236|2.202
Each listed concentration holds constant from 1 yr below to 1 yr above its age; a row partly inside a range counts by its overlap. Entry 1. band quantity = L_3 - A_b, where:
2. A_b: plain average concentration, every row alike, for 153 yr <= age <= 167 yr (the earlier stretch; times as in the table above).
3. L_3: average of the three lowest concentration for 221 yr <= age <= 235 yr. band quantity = 0.19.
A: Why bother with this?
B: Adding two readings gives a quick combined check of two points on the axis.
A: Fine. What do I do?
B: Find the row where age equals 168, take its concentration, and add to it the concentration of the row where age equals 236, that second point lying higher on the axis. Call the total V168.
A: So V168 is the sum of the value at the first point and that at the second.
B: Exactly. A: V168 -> 3.81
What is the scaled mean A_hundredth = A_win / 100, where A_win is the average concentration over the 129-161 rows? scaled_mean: 0.0226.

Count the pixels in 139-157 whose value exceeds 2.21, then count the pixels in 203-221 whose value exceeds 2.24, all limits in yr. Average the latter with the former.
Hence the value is 3.5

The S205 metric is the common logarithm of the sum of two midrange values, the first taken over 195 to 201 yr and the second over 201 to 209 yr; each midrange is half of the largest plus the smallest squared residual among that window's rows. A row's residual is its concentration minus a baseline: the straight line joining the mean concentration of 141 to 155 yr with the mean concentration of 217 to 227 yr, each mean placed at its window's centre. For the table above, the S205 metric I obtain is -1.7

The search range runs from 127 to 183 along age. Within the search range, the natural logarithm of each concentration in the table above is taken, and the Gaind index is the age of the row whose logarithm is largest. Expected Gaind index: 132 yr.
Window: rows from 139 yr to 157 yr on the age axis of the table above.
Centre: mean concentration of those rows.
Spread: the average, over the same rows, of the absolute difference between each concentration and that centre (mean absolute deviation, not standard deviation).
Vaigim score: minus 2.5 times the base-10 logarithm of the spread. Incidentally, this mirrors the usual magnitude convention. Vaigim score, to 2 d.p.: 2.06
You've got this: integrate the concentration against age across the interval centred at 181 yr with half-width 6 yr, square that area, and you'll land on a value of 659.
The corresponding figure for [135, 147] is 777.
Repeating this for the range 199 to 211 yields 736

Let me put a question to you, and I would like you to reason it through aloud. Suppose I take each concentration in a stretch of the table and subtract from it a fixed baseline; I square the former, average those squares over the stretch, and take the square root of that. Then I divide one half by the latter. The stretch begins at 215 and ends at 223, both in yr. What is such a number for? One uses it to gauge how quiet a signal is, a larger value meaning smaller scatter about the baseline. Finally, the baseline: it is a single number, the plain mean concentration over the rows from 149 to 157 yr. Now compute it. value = 1.61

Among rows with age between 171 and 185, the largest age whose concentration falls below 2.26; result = 184 yr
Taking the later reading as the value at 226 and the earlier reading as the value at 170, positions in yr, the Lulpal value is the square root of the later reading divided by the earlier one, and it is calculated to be 1.24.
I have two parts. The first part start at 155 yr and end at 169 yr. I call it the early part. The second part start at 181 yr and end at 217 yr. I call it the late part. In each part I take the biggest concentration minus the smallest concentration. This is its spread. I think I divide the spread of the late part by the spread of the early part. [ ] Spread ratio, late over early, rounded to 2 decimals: 0.45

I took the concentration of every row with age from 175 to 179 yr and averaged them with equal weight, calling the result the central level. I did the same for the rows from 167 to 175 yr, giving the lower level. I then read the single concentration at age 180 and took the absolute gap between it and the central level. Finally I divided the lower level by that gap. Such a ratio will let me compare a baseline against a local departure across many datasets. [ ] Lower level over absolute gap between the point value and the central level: 13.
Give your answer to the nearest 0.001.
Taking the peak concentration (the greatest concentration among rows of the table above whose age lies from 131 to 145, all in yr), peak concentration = 2.907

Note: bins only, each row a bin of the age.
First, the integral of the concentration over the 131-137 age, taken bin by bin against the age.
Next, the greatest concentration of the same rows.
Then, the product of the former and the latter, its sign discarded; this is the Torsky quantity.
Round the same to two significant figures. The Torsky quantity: 48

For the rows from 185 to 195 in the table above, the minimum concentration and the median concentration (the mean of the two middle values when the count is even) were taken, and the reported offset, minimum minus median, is -0.03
